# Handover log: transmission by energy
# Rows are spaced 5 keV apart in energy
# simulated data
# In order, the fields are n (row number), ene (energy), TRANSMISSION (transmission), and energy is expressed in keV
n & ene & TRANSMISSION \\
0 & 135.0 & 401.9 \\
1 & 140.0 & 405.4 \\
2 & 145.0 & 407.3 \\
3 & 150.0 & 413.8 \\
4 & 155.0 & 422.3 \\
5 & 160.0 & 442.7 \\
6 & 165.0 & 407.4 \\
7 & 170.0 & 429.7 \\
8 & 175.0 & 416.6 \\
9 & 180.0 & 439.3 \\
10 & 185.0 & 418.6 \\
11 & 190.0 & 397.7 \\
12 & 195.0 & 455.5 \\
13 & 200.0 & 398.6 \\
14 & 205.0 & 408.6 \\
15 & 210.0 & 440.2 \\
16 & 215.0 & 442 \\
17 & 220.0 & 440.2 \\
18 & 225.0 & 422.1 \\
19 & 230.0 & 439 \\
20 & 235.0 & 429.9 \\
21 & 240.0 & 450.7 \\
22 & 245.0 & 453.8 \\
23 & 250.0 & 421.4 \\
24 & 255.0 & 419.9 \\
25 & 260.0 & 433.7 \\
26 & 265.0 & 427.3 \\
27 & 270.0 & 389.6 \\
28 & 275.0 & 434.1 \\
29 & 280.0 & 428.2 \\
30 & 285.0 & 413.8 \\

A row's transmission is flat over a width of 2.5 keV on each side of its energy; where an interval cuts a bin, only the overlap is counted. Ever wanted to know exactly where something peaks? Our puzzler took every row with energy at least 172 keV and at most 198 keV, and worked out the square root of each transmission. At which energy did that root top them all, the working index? 195.0 keV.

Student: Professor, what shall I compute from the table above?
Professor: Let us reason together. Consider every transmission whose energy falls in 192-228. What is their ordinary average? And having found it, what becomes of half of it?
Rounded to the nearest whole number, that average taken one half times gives 215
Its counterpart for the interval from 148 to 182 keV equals 212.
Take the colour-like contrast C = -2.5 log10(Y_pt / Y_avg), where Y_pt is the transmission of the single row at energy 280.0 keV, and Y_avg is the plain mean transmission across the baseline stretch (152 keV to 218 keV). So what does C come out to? -0.009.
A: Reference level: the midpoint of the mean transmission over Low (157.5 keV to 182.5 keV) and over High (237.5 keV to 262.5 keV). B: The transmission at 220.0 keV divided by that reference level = 1.02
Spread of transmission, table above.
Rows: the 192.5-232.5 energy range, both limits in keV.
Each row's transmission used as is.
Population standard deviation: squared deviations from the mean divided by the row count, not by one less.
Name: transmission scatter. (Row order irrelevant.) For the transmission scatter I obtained 18.0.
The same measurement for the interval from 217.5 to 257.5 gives 12.5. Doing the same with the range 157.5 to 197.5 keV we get 18.1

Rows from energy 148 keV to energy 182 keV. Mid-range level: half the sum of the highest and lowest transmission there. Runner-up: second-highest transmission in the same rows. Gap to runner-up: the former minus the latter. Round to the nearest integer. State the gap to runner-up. -14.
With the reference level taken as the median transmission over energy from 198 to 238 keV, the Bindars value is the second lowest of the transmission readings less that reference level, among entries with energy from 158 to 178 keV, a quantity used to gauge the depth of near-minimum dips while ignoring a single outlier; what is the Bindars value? -18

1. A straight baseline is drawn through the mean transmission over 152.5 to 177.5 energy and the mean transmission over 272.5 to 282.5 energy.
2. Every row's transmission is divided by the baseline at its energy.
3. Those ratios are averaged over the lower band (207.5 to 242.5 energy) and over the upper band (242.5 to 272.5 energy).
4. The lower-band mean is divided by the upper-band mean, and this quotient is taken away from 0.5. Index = -0.537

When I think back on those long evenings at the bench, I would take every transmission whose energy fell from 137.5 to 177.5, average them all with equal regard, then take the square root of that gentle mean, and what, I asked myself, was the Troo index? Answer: 20.4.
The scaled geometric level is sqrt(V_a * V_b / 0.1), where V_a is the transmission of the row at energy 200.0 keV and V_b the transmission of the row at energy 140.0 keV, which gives 1271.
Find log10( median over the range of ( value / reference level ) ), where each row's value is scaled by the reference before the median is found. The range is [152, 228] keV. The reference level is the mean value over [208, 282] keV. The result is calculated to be -0.0093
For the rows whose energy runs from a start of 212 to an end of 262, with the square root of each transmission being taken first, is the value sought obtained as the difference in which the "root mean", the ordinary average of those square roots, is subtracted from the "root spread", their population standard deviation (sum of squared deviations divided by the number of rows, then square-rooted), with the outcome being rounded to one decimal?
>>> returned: -20.6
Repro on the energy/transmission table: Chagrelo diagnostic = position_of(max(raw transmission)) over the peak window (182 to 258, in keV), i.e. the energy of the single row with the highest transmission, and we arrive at 195.0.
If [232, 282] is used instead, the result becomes 245.0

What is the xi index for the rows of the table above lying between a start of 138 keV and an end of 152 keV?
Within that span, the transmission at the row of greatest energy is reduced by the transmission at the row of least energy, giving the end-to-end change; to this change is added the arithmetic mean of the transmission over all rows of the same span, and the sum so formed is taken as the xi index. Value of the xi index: 417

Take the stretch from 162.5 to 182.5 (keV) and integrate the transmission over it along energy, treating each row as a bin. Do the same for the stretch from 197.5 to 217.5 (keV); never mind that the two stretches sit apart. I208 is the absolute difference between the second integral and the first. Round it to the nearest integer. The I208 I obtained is 18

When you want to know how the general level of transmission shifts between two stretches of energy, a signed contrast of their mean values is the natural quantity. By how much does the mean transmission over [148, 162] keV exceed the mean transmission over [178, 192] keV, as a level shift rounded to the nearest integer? 8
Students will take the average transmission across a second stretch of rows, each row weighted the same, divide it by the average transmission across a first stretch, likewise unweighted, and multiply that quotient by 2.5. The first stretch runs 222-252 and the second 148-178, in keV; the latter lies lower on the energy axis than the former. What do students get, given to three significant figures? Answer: 2.42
